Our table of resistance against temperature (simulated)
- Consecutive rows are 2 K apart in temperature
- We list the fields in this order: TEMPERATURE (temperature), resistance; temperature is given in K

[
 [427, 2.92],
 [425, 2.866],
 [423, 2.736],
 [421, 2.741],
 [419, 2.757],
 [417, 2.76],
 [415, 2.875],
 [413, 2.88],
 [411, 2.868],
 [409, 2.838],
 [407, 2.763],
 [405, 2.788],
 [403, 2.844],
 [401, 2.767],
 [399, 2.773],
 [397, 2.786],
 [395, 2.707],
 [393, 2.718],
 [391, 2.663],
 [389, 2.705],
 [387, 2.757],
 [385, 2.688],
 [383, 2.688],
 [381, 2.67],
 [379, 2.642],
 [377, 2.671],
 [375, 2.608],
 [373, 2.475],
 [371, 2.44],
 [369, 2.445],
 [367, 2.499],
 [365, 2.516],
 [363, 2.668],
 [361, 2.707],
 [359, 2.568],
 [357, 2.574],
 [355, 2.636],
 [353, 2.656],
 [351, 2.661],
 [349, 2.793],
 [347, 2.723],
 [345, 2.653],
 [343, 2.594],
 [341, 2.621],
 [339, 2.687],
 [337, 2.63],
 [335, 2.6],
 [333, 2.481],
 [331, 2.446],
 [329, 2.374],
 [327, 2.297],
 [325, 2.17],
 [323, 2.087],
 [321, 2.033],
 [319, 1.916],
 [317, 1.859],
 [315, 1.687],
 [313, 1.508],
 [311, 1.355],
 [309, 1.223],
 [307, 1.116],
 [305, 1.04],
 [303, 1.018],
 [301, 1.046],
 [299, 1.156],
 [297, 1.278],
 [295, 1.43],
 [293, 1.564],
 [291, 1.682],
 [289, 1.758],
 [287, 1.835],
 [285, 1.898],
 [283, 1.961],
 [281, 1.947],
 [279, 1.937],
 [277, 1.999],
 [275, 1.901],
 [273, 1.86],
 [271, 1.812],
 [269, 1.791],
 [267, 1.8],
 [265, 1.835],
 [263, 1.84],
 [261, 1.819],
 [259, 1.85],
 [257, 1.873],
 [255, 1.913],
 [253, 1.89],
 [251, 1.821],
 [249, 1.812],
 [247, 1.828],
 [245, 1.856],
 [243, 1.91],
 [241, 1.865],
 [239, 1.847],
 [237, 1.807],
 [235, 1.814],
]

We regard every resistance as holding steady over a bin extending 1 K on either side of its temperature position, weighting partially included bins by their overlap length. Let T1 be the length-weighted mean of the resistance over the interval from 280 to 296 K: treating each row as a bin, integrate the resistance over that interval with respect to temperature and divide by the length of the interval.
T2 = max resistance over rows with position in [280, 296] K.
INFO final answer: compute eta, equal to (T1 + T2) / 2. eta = 1.86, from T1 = 1.76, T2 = 1.961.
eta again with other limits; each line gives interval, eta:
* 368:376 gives 2.55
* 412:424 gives 2.84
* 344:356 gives 2.74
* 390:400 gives 2.76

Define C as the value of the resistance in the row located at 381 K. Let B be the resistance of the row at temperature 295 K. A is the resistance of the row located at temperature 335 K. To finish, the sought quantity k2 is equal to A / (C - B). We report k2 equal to 2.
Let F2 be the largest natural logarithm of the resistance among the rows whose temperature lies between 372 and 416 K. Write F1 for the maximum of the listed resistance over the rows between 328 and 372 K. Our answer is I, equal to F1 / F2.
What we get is 2.6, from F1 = 2.793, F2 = 1.06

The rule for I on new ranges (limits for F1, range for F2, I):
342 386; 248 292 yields 4.0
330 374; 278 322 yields 3.9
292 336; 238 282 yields 3.8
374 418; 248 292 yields 4.2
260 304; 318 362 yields 1.9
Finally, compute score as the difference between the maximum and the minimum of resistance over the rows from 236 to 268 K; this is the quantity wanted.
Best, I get 0.1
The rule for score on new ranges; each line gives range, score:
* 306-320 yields 0.8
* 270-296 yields 0.6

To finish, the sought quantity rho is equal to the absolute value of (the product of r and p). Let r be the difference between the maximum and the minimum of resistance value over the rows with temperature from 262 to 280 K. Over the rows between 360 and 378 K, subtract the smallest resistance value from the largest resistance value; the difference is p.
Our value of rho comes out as 0.06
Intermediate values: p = 0.27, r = 0.21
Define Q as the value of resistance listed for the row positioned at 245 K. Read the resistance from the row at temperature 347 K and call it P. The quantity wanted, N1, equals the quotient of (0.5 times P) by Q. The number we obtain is 0.7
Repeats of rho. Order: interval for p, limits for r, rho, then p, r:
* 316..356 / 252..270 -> 0.11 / 0.93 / 0.12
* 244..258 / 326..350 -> 0.05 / 0.10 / 0.50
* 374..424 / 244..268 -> 0.03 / 0.27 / 0.11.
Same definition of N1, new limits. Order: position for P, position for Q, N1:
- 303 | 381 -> 0.2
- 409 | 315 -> 0.8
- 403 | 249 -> 0.8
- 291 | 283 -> 0.4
